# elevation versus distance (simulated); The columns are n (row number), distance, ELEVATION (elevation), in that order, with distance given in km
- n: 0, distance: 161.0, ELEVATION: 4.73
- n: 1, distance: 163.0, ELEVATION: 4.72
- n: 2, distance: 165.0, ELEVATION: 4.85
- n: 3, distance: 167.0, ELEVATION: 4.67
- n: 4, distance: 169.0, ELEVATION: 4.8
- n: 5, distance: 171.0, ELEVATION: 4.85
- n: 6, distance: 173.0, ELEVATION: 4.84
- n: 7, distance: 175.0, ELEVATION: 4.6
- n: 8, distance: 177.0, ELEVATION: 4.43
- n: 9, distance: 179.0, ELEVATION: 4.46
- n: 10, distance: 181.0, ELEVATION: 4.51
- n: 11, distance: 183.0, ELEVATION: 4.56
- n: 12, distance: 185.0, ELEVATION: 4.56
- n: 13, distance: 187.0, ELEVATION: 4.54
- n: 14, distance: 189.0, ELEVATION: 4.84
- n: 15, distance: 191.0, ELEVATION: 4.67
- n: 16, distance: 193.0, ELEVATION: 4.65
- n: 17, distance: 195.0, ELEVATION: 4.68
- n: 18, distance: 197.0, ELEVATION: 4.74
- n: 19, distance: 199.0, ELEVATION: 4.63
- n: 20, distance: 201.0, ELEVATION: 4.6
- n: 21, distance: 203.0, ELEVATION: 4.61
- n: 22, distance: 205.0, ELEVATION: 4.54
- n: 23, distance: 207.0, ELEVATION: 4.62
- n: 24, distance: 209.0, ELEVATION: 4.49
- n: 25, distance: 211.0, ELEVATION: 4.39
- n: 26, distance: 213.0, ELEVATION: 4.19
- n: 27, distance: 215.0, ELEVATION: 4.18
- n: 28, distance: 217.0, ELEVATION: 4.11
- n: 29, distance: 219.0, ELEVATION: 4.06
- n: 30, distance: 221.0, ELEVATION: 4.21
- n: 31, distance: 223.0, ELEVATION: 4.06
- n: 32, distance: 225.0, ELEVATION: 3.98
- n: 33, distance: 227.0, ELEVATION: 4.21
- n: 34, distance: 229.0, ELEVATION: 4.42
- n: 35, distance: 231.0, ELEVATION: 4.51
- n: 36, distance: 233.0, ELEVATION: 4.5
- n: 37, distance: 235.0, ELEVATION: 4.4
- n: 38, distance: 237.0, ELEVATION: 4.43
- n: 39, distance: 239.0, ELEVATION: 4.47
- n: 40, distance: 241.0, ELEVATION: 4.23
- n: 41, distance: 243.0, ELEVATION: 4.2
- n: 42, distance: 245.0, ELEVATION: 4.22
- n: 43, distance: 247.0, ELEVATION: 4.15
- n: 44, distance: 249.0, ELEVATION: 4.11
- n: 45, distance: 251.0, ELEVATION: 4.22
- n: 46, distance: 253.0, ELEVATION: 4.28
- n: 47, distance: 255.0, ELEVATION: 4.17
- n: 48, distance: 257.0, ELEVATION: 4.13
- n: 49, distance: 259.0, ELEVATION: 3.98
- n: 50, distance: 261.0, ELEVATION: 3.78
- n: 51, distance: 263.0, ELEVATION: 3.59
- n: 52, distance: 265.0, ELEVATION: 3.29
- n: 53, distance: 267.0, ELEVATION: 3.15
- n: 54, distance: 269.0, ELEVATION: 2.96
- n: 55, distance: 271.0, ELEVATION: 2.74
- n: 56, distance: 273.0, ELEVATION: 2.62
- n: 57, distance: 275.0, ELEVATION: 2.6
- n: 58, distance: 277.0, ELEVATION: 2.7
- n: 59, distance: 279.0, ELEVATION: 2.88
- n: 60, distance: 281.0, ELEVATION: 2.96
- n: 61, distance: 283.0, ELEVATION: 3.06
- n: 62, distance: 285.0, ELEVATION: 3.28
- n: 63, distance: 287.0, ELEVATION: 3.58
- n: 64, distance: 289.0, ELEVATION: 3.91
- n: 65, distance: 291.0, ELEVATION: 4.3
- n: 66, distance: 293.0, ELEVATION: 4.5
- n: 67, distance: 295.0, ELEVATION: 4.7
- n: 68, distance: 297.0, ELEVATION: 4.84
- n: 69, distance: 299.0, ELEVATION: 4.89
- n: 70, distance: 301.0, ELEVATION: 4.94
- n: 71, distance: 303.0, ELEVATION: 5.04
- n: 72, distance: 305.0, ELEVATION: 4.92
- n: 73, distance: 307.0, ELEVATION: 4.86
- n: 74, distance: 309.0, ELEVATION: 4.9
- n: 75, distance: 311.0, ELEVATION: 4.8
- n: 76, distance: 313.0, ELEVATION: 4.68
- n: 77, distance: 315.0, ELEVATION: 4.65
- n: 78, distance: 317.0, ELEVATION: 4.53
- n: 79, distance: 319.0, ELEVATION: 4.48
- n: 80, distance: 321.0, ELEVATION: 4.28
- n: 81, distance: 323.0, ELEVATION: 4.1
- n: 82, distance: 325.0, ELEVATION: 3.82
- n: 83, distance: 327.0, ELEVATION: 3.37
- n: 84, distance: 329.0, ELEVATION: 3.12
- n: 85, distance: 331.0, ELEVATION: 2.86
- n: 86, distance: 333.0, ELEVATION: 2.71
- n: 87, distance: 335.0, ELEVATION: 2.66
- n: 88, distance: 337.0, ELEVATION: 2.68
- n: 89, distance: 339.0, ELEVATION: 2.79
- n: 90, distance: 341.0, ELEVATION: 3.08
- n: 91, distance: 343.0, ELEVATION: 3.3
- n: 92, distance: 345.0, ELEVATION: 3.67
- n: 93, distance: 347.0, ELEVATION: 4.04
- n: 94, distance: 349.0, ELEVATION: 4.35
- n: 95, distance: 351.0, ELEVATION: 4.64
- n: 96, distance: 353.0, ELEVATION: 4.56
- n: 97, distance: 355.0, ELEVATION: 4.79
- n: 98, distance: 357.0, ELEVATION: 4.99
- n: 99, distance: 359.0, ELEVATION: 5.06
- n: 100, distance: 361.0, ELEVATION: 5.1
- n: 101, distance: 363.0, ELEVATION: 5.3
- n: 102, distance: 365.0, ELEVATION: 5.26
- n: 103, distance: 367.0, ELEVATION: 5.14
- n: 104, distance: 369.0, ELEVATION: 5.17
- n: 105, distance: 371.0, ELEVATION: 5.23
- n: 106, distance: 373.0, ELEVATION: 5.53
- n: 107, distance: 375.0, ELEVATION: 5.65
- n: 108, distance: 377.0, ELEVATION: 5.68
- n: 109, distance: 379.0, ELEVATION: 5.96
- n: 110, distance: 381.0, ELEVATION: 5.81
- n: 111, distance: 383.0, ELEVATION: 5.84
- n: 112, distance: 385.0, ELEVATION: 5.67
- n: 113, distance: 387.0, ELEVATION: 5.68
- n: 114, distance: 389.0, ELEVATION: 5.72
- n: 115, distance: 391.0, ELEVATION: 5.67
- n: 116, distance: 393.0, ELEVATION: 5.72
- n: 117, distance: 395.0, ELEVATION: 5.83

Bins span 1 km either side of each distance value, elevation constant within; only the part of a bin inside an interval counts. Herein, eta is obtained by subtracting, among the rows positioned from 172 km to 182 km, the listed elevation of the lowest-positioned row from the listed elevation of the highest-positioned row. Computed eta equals -0.33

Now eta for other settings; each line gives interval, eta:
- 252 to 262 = -0.50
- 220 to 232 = 0.30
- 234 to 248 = -0.25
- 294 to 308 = 0.16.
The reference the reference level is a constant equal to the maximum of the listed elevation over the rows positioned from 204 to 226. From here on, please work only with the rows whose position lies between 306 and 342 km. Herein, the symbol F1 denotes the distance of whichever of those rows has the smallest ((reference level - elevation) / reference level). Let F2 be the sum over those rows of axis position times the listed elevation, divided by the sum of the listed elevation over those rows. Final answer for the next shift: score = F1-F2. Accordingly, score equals -12.8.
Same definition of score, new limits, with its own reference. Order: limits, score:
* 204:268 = -28.1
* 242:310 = 25.7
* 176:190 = 5.9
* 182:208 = -6.0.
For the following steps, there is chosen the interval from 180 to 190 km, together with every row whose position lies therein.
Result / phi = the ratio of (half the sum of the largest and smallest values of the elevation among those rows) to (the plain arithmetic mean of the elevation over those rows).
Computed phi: 1.02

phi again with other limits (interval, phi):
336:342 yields 1.01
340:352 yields 1.00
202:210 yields 1.00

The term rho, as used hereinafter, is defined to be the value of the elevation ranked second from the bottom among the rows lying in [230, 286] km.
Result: 2.62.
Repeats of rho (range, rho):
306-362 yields 2.68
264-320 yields 2.62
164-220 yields 4.11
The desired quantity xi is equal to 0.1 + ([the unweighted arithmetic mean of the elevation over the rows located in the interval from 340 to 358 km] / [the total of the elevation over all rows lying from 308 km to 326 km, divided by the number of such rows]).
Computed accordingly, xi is 1.03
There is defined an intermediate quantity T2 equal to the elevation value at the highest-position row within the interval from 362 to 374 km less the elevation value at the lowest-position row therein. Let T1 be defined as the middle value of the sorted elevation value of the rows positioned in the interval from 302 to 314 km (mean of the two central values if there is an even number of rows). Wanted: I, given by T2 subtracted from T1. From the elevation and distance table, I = 4.65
